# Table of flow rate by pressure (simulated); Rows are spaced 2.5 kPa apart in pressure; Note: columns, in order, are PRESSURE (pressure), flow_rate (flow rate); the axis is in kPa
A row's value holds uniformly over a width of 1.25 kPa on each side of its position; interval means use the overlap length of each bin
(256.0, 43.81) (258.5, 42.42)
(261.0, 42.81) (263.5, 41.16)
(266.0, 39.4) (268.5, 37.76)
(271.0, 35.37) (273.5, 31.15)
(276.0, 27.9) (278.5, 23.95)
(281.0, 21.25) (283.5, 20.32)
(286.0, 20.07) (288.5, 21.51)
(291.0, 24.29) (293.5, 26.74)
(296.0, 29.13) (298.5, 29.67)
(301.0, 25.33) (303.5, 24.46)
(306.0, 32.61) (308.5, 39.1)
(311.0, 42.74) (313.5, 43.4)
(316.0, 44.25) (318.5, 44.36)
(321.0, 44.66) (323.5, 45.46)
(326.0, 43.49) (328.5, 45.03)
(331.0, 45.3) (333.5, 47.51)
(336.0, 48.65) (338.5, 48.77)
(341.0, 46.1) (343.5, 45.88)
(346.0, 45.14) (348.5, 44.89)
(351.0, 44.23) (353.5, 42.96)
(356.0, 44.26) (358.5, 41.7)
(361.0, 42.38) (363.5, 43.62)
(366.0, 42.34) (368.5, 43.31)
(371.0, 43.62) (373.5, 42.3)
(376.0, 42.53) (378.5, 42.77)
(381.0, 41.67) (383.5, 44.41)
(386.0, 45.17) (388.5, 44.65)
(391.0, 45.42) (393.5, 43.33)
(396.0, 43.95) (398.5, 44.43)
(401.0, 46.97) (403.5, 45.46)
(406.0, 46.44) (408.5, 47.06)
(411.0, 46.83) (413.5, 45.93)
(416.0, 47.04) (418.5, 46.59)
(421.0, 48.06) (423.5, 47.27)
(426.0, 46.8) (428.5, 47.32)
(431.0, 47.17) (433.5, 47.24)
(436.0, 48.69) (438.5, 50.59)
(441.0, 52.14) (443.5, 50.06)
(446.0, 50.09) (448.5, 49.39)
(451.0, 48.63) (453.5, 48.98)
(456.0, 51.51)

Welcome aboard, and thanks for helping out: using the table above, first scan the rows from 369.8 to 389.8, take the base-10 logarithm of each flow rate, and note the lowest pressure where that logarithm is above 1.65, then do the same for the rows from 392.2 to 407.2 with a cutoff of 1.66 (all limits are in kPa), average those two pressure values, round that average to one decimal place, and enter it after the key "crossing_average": 393.5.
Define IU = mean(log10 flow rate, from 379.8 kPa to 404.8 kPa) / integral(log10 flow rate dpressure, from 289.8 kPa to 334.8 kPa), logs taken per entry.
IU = 0.023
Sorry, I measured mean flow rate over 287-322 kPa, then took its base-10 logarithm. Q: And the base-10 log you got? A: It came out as 1.53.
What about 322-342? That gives 1.67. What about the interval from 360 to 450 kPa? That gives 1.66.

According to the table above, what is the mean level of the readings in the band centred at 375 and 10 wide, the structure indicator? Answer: 43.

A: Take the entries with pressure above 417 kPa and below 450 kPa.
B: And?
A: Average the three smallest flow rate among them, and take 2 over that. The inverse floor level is 0.043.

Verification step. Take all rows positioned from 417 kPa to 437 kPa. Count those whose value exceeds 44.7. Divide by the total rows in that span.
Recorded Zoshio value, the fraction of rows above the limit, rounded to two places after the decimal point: 1.00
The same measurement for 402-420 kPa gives 1.00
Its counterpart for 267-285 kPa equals 0.00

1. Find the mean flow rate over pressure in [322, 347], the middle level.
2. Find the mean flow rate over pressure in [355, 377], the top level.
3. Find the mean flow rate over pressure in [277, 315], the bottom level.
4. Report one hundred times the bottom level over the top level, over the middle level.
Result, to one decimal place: 1.4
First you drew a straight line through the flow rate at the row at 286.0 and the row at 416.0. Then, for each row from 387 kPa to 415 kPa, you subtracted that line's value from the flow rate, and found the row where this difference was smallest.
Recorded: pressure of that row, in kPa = 413.5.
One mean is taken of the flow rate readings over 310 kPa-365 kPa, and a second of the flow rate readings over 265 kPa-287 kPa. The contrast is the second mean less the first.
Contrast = -16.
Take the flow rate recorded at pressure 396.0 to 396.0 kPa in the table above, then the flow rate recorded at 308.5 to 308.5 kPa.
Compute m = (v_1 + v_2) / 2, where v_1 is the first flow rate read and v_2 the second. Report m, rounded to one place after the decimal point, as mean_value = 41.5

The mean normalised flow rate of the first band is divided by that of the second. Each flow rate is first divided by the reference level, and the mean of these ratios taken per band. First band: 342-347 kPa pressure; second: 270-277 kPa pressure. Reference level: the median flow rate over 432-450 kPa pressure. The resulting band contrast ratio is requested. 1.45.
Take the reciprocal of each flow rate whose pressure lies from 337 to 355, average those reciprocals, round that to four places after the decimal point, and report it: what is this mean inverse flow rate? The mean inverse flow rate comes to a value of 0.0220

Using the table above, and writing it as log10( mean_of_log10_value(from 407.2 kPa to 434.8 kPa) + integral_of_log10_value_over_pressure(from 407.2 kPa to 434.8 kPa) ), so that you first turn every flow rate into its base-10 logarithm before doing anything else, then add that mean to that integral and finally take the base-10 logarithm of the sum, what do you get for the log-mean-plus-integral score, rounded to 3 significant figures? 1.68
